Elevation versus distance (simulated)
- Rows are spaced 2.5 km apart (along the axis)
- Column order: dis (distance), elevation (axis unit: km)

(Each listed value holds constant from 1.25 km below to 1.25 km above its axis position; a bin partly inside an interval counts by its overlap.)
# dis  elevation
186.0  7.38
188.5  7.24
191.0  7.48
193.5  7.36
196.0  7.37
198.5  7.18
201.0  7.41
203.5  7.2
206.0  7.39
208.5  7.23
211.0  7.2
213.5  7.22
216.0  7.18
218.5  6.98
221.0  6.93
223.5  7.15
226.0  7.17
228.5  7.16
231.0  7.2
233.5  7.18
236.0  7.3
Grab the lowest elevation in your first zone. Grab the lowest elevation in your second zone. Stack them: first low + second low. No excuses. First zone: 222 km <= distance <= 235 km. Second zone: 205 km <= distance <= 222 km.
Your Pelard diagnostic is 14.1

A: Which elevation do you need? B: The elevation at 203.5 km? 7.2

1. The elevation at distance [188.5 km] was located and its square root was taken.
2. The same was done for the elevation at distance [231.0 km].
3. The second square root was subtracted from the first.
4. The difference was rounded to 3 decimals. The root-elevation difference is 0.007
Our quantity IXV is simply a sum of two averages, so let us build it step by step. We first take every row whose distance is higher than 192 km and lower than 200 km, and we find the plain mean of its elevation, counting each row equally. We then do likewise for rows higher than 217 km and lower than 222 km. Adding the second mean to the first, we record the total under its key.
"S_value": 14.3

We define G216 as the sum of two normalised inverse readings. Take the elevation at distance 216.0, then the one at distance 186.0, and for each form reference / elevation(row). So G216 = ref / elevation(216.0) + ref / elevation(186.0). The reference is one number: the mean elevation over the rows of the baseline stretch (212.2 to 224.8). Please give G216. 1.95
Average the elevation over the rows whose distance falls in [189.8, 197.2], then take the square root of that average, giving 2.72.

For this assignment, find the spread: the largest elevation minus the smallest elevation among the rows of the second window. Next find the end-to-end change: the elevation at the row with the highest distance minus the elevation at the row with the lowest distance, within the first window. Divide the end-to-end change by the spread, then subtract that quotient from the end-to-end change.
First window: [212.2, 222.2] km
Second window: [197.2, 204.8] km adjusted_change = 1.0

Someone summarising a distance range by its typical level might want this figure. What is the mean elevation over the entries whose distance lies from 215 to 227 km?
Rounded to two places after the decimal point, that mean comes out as 7.08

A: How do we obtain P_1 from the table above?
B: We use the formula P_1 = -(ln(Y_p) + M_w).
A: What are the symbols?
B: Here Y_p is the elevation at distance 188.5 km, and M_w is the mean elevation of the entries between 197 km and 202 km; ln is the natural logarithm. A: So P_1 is -9.27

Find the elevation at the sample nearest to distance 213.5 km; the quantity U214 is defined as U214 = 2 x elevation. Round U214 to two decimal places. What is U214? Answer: 14.44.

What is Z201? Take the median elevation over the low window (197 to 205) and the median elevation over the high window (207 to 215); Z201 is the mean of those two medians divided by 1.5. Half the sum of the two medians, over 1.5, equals 4.81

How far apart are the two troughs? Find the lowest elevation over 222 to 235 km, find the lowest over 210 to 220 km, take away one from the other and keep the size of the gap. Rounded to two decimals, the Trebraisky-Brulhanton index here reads 0.17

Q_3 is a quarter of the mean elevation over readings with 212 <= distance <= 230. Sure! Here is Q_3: 1.78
